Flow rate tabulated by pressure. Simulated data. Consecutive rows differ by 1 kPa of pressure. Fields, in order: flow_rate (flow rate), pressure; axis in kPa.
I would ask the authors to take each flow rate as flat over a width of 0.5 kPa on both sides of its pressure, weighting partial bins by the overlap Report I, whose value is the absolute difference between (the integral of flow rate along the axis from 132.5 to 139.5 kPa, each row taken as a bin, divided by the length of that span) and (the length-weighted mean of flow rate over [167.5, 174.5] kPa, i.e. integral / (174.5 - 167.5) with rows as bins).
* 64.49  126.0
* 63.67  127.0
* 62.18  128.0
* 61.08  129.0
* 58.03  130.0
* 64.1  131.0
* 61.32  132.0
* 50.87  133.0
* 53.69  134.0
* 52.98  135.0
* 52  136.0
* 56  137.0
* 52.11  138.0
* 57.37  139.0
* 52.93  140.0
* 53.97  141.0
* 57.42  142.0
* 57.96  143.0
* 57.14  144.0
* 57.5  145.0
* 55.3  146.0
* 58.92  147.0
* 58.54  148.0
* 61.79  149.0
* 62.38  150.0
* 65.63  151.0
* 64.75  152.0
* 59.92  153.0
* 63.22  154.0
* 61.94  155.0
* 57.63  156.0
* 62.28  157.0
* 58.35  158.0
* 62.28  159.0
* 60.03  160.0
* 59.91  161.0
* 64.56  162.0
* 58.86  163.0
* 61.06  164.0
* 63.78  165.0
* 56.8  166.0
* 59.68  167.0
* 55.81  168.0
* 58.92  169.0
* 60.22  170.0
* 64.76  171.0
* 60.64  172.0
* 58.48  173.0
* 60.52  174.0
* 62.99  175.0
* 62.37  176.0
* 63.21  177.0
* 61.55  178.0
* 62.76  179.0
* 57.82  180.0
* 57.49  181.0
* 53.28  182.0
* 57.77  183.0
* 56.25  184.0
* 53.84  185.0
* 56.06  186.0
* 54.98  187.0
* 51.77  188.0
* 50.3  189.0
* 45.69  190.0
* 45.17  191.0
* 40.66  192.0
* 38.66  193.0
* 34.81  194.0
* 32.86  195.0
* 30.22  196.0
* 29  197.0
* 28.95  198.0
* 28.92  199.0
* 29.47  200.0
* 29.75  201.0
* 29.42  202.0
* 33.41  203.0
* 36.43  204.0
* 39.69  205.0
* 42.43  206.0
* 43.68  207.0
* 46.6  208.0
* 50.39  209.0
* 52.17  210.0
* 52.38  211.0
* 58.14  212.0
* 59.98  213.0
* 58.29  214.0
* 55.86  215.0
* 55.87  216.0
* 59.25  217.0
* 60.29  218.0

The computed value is 6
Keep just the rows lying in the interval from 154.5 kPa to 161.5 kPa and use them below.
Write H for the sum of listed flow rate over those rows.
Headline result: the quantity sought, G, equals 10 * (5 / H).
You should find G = 0.12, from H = 422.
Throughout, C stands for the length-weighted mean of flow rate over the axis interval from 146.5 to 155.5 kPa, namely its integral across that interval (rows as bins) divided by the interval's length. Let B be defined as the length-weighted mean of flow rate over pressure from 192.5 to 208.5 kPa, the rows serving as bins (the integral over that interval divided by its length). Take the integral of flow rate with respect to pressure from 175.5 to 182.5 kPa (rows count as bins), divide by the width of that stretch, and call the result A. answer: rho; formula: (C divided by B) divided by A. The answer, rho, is 0.030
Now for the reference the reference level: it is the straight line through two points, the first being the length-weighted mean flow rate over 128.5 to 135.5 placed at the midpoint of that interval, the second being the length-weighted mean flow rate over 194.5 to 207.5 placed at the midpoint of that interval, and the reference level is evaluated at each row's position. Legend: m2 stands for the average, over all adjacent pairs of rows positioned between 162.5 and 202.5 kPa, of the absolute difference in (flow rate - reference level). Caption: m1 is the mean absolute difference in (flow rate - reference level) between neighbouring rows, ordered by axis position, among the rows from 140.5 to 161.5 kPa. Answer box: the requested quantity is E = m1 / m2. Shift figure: 1.06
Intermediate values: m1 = 2.42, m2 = 2.27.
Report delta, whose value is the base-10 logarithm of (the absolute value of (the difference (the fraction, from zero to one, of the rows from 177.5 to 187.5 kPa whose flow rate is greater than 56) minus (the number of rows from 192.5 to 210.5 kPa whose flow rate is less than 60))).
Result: 1.24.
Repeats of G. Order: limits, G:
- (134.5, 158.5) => 0.04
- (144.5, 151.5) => 0.12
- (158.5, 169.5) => 0.08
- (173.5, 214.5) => 0.03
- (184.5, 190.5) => 0.16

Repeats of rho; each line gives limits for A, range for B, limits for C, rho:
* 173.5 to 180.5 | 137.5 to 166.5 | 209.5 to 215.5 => 0.015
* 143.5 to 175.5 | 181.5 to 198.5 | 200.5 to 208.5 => 0.014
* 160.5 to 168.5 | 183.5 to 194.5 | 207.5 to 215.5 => 0.019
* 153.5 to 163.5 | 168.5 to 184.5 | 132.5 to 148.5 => 0.015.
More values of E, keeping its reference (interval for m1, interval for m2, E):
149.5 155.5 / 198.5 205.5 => 1.23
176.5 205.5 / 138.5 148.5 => 1.10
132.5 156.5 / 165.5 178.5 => 0.97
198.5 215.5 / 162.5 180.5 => 0.86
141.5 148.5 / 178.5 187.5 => 0.53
